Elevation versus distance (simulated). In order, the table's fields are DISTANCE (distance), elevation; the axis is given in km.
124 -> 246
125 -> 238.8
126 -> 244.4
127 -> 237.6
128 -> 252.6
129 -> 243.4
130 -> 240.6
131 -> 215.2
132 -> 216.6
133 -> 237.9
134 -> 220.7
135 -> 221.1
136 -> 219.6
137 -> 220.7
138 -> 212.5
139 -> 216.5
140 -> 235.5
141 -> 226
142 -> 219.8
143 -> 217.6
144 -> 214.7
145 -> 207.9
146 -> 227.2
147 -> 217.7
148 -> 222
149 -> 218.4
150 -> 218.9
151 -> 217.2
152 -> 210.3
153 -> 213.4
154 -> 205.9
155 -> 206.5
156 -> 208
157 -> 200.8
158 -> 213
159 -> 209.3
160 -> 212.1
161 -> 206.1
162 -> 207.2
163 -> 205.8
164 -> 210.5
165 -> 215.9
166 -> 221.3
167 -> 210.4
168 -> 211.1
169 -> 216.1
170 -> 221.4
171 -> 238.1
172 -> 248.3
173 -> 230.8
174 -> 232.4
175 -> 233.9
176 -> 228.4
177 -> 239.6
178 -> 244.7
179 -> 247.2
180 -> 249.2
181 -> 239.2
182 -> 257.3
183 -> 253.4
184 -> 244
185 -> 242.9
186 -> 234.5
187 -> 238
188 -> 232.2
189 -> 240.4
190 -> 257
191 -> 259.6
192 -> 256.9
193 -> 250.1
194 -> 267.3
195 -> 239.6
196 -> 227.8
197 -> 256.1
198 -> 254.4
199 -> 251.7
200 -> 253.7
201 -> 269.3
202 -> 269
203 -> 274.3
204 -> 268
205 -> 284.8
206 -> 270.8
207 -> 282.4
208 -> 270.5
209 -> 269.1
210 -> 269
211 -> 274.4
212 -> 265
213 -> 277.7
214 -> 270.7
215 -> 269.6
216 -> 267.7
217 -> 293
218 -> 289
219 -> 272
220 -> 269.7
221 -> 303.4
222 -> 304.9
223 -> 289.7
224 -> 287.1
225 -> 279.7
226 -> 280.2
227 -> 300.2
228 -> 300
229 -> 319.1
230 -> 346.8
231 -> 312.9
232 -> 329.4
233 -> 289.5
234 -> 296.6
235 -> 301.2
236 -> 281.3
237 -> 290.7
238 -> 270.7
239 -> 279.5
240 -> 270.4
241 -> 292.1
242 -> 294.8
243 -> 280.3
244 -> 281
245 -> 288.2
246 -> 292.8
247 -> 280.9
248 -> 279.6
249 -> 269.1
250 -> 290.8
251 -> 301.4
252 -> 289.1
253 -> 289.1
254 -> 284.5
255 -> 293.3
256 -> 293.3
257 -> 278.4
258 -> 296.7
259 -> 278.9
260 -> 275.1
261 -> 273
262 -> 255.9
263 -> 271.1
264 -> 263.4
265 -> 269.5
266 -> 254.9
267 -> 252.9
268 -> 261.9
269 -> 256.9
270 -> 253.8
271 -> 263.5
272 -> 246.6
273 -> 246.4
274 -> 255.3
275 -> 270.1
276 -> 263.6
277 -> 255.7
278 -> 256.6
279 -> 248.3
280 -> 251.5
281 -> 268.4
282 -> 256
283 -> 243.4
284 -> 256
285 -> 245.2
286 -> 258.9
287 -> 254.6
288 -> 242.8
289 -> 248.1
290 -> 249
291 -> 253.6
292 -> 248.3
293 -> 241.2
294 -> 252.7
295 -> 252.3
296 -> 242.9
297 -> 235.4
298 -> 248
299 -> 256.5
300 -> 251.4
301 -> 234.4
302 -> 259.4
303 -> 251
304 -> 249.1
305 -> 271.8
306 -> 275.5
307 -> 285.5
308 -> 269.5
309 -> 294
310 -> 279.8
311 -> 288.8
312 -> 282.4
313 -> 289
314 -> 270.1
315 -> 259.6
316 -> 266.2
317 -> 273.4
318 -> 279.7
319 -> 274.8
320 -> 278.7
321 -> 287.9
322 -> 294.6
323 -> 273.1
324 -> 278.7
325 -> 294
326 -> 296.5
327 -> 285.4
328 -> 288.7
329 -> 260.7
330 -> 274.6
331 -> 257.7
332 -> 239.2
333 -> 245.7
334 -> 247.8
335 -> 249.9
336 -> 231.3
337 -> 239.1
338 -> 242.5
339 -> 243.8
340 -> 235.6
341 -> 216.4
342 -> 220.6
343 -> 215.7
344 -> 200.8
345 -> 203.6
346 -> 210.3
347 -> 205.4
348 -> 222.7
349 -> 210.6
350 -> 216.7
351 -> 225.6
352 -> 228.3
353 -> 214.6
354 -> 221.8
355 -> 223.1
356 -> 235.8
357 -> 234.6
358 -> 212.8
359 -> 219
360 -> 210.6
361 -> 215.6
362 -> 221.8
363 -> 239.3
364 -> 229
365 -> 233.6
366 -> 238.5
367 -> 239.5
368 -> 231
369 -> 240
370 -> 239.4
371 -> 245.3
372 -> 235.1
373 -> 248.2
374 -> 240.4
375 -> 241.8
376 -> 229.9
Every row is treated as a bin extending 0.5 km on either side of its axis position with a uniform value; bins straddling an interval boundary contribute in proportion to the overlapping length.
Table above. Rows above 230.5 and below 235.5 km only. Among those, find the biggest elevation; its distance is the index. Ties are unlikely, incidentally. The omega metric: 232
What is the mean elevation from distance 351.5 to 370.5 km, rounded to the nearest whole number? 228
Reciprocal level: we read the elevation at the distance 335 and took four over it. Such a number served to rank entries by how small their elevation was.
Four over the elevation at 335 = 0.016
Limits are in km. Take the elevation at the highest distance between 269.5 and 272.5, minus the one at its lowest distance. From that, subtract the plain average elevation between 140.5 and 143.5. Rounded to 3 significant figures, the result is -228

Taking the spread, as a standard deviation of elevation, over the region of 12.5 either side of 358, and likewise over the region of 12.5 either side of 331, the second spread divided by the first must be 2.4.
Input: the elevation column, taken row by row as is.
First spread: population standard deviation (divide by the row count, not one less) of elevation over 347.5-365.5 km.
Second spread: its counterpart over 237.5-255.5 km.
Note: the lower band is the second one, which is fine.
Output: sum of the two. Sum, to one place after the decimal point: 17.5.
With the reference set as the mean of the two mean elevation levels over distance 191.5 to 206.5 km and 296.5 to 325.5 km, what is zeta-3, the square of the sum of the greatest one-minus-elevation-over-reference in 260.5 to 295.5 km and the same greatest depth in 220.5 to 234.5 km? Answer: 0.0013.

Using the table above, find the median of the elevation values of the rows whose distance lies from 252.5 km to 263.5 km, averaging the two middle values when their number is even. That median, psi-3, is 279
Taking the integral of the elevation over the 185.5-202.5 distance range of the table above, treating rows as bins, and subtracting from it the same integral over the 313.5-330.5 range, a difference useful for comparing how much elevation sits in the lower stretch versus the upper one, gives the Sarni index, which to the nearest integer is -479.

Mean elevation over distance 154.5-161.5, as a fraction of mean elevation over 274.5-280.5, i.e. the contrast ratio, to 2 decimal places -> 0.81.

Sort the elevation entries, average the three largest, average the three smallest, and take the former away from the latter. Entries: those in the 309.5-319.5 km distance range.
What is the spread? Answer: -21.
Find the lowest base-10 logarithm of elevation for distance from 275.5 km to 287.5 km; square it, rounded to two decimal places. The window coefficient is 5.69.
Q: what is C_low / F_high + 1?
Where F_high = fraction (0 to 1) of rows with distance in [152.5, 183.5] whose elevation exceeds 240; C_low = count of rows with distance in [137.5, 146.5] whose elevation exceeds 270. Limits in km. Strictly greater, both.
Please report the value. 1.0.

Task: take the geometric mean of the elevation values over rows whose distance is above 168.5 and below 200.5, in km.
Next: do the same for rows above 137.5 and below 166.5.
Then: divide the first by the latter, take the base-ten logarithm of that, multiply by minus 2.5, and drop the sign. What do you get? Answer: 0.137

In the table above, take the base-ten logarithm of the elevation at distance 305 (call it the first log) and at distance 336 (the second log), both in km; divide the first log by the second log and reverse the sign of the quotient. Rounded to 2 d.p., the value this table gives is -1.03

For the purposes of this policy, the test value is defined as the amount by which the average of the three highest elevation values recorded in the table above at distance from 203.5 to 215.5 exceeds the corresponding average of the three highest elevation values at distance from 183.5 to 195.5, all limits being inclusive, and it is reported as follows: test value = 20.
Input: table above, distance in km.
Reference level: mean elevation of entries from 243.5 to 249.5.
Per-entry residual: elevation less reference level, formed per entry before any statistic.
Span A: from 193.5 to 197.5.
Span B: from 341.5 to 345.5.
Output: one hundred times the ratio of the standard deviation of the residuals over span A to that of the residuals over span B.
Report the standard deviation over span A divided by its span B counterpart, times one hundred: 184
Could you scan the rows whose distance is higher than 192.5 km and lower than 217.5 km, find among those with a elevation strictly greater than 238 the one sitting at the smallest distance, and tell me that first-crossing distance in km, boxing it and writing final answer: 193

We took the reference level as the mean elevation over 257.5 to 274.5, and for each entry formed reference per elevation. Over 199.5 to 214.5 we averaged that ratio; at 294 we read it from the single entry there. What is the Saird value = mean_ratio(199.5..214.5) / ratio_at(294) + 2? 2.93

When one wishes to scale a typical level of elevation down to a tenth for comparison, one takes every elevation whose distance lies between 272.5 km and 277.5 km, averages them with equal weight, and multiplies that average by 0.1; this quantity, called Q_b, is 25.8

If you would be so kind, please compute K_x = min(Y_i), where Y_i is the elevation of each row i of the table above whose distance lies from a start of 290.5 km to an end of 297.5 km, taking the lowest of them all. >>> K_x 235.4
